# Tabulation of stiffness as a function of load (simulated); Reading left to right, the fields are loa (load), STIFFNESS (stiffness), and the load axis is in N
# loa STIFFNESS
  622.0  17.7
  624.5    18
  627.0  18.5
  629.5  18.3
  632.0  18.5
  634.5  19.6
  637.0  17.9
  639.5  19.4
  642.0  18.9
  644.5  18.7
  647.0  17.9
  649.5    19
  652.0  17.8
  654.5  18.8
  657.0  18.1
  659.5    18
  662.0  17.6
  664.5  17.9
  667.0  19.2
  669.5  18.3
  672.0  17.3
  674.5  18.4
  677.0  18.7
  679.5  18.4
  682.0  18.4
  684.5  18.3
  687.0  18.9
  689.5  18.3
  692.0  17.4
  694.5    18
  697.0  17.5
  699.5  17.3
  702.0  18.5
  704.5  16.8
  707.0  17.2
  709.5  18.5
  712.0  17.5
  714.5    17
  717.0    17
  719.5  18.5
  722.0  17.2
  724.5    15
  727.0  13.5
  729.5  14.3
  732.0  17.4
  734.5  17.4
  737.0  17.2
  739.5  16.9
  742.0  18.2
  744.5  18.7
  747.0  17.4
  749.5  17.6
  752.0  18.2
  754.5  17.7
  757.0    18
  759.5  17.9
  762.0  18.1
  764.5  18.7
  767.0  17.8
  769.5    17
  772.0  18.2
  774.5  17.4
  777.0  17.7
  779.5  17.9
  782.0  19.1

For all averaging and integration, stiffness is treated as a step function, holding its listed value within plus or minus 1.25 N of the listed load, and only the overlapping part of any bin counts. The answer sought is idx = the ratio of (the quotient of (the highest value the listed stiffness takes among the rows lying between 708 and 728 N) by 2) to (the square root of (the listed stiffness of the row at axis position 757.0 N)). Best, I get 2.18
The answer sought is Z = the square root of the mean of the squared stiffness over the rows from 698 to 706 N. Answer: 17.5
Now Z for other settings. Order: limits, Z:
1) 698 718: 17.5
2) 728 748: 17.2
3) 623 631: 18.3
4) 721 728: 15.3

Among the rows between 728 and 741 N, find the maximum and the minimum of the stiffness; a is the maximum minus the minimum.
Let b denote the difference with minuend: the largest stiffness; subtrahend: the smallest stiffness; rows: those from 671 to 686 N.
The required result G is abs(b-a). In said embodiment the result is 1.7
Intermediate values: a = 3.1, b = 1.40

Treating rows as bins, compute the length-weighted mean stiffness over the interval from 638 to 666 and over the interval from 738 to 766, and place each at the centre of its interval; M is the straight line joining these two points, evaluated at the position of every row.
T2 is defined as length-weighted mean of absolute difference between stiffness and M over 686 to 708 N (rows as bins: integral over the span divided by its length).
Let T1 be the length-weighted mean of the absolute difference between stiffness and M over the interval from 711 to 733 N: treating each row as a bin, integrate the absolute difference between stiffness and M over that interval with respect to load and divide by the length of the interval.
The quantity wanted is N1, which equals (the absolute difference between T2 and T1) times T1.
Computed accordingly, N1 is 2.1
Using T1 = 1.81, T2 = 0.7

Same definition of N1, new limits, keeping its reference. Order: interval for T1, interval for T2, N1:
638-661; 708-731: 0.6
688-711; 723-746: 0.7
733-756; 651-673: 0.0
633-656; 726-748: 0.5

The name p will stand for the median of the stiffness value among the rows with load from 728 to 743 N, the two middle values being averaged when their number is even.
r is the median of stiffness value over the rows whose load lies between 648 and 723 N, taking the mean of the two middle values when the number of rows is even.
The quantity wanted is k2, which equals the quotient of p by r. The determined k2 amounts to 0.96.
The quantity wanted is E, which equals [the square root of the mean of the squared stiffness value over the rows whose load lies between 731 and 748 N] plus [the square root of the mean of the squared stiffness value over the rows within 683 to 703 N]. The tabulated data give 35.6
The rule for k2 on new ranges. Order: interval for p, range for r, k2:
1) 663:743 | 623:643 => 0.95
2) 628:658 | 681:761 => 1.06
